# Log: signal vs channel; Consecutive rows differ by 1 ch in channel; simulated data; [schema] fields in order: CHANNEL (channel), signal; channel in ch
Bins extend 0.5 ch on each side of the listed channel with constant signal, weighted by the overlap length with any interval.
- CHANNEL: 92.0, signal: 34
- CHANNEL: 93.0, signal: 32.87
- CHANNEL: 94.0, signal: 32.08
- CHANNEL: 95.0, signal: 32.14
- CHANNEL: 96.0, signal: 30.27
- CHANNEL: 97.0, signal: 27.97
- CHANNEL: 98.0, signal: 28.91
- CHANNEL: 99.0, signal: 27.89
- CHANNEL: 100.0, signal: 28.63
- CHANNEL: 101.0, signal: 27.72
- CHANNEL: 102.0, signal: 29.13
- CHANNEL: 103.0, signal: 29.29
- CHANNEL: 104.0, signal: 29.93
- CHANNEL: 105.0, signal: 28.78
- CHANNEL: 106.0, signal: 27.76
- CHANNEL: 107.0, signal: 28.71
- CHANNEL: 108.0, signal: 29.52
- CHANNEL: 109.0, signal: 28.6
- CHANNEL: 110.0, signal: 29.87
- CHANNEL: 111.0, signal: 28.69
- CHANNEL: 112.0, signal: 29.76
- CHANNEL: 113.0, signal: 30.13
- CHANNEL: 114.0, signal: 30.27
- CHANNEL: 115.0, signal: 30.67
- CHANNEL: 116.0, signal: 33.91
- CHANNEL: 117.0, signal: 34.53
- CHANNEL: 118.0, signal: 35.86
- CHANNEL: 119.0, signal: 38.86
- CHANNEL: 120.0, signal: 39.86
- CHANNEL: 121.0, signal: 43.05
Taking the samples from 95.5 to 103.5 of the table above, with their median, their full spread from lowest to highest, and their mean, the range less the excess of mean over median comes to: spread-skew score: 2.6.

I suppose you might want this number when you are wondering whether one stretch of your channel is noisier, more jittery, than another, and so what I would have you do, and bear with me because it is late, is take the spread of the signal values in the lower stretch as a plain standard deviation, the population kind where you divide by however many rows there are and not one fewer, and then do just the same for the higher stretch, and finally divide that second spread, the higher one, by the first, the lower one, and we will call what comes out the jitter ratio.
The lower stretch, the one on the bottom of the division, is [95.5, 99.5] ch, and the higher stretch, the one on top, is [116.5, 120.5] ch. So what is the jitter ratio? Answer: 2.3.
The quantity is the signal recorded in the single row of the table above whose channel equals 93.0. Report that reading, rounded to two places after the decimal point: 32.87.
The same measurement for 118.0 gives 35.86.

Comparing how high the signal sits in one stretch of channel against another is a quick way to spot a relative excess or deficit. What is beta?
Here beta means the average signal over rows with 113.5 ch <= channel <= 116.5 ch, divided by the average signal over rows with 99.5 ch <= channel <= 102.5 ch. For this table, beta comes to 1.11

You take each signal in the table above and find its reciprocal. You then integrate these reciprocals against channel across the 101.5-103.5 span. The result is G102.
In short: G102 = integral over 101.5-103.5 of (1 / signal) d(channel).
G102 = 0.0685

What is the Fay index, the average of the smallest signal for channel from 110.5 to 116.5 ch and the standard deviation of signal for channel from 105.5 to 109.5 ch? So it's 14.7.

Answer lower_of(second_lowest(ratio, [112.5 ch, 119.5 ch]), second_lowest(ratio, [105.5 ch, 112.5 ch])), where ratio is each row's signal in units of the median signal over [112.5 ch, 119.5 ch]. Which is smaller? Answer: 0.843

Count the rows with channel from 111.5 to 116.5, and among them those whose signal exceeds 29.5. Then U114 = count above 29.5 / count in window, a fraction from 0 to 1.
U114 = 1.0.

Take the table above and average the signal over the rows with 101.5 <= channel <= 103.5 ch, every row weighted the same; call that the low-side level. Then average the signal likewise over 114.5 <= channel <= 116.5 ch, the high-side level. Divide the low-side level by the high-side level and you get 0.90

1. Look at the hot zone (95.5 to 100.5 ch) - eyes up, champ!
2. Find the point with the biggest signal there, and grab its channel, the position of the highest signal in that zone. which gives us 96.0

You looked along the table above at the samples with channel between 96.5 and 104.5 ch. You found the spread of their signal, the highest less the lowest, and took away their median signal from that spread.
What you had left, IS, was -26.6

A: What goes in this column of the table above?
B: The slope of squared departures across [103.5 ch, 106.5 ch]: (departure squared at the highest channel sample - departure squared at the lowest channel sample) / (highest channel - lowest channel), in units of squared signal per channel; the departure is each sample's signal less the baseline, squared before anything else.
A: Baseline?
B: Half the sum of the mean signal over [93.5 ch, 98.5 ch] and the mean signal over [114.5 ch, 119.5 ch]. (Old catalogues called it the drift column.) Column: 8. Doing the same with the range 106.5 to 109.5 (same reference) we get 0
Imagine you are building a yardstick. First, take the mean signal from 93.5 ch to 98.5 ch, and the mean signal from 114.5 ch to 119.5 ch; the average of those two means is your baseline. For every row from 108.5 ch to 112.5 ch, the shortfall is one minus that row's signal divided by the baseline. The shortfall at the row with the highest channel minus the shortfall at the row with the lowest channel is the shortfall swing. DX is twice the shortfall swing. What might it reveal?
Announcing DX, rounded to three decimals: -0.071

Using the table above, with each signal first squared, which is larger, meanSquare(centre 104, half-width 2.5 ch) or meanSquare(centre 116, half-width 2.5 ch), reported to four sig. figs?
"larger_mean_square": 1097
